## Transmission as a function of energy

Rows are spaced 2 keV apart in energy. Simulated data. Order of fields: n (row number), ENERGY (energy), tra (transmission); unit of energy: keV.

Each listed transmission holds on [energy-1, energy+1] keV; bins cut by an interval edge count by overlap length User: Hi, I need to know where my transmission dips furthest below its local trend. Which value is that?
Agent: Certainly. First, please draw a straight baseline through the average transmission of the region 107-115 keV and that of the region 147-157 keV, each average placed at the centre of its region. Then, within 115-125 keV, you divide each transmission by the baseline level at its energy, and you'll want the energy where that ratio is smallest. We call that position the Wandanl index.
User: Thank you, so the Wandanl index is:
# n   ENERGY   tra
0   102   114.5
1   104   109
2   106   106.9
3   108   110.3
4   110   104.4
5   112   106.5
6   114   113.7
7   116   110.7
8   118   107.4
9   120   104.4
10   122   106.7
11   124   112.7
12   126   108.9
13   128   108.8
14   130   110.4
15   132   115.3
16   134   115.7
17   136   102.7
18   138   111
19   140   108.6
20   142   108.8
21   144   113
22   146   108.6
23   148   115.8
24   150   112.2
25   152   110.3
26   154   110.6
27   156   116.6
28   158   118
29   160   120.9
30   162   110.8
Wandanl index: 120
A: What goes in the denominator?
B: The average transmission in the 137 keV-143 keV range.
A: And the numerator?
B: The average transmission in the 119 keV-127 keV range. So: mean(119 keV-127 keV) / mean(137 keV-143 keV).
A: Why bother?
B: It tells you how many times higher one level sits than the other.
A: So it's 0.99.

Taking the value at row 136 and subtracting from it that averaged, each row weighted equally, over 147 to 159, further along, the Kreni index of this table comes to -11.2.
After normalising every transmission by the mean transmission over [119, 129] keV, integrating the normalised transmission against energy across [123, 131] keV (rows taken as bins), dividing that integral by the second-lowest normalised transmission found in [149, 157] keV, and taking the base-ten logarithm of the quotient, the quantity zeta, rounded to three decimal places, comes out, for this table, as 0.902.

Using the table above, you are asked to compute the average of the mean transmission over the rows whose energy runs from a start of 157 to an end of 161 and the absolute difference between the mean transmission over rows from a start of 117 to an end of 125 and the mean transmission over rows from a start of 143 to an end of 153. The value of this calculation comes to 61.8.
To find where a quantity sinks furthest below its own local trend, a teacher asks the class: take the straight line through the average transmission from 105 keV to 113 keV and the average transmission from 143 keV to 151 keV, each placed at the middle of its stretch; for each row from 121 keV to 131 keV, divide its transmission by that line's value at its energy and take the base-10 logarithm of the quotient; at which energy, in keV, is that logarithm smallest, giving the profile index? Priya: 122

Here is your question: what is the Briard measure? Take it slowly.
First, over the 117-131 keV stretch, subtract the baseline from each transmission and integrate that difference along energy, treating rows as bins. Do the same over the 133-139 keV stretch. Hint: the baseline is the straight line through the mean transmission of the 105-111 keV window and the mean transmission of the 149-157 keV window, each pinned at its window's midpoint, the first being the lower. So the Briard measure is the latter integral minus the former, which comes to 4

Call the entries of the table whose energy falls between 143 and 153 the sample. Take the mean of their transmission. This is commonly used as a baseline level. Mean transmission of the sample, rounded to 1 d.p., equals 112.0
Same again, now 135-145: 108.8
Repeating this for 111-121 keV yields 108.5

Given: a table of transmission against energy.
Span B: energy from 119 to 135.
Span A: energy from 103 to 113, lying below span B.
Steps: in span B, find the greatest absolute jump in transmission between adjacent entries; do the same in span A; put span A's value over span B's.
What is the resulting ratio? 0.98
